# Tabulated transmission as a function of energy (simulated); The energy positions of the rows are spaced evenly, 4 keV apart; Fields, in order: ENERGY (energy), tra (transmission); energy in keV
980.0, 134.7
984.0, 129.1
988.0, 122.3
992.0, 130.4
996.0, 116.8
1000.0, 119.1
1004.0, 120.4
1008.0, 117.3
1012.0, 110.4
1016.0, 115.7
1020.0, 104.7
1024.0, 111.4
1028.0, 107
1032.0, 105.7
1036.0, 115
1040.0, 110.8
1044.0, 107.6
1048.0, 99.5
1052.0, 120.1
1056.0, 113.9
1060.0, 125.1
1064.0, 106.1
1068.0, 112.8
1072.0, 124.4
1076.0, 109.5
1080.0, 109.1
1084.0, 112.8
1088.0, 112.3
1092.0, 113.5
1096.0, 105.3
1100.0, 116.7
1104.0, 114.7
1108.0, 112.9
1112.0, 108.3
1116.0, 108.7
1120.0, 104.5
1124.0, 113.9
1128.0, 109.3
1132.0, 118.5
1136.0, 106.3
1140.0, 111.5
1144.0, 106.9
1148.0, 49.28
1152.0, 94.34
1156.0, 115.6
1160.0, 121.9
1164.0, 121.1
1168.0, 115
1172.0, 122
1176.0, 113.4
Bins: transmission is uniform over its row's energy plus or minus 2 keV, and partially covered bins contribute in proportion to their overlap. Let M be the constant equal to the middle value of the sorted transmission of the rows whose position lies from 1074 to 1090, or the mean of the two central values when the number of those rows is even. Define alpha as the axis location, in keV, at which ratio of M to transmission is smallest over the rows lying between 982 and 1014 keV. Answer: 992.0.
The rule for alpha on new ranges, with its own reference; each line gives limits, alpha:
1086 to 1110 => 1100.0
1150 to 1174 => 1172.0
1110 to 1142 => 1132.0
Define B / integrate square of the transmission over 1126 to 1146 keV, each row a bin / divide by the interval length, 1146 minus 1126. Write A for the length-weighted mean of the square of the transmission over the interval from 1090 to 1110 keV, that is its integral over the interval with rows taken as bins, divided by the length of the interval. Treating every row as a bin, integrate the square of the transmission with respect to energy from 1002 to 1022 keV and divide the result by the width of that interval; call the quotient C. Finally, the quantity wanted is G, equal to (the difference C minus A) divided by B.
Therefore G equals 0.02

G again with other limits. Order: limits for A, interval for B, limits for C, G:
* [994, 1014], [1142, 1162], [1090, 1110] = -0.09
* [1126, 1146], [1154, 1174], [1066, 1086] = 0.05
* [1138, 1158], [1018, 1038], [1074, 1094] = 0.23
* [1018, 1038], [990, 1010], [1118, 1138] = 0.03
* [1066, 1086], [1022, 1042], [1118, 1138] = -0.06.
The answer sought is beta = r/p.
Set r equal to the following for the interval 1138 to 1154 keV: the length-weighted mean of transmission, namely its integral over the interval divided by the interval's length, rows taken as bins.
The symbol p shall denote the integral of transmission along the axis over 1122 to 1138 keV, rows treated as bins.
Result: 0.0505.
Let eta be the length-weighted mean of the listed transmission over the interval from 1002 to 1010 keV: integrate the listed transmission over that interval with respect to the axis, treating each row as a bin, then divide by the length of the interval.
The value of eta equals 119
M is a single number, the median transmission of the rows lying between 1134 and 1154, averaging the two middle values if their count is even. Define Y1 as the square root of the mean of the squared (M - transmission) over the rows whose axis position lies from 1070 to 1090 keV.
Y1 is 9.2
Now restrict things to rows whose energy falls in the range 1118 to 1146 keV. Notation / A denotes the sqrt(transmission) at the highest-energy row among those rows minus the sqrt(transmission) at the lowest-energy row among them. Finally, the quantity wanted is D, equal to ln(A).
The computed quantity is -2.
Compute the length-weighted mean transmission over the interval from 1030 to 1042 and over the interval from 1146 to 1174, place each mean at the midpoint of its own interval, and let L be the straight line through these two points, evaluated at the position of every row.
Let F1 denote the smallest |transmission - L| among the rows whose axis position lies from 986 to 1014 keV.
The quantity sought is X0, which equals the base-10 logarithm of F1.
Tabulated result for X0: 0.02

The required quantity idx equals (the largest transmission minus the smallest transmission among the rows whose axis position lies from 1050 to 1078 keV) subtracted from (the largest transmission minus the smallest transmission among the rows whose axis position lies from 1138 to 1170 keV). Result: 54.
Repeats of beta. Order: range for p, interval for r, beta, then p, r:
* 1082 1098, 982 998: 0.0702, 1776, 125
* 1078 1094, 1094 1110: 0.0628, 1791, 112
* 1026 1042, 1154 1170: 0.0675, 1754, 118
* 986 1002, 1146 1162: 0.0488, 1954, 95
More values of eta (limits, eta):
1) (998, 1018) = 117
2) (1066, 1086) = 114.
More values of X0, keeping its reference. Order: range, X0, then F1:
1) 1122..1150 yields -0.60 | 0.3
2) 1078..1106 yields -0.47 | 0.3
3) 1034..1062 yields -0.34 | 0.5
